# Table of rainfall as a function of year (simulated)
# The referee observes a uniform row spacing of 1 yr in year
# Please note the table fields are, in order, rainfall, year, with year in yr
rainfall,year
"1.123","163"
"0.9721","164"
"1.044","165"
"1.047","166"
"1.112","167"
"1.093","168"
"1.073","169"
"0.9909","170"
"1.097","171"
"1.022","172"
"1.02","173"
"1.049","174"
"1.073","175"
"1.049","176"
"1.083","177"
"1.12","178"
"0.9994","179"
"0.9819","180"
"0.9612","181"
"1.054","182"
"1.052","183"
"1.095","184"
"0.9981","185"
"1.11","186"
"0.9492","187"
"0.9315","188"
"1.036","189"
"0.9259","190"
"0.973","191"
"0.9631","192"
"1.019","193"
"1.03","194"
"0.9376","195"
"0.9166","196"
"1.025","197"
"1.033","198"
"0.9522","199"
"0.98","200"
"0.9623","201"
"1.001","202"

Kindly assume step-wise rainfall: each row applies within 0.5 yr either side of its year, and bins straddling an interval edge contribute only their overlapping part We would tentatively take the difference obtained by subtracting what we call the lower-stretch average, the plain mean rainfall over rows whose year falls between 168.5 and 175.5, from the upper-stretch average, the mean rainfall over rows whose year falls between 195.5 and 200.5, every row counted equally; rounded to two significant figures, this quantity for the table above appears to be -0.065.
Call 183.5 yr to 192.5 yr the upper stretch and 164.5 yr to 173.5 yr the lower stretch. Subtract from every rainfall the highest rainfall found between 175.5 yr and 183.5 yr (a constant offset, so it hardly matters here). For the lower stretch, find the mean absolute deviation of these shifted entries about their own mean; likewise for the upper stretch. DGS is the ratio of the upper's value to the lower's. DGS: 1.6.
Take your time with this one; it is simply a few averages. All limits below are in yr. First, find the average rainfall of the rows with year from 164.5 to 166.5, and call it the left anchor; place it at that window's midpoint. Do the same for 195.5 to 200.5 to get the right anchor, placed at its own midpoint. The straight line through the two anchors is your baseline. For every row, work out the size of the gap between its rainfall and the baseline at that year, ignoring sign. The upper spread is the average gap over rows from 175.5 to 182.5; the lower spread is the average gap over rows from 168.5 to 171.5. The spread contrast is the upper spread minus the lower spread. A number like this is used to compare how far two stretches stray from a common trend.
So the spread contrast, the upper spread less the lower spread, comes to 0.00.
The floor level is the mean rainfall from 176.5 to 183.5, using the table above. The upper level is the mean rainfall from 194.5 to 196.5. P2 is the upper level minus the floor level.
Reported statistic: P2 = -0.11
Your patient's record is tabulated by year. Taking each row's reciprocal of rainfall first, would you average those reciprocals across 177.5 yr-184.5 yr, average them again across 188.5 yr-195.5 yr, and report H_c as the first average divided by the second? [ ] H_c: 0.949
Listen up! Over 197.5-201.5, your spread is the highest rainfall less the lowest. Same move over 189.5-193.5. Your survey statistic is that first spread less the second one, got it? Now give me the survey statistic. -0.012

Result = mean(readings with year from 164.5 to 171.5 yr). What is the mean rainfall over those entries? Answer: 1.07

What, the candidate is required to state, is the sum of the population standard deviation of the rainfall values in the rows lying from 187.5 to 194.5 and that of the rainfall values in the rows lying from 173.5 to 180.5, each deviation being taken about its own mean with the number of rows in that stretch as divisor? 0.087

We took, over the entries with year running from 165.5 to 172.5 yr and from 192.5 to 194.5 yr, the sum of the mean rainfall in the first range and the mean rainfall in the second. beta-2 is 2.09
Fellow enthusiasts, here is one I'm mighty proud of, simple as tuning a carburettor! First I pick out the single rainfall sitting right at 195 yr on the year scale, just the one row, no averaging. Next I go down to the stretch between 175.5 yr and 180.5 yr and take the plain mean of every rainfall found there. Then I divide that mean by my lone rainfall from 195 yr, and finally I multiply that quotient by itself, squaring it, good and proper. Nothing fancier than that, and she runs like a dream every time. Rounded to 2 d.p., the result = 1.25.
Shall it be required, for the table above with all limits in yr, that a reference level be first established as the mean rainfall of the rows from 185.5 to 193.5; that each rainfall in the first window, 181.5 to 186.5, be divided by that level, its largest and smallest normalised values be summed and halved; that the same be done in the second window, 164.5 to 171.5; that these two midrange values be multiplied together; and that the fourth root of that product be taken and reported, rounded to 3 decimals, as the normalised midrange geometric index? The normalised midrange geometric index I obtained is 1.032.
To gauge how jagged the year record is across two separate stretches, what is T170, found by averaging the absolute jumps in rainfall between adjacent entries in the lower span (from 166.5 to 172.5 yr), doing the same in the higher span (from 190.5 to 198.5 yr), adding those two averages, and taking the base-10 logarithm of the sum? -0.98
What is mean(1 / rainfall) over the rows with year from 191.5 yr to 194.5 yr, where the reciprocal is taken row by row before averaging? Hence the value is 1.00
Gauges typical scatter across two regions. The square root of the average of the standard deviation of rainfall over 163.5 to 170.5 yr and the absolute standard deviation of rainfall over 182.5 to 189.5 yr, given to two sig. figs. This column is 0.24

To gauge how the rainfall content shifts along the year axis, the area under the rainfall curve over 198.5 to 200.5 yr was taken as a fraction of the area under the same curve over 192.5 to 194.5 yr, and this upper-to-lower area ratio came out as 0.94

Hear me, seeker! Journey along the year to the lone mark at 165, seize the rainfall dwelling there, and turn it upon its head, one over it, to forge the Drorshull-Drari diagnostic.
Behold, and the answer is 0.96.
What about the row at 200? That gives 1.02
